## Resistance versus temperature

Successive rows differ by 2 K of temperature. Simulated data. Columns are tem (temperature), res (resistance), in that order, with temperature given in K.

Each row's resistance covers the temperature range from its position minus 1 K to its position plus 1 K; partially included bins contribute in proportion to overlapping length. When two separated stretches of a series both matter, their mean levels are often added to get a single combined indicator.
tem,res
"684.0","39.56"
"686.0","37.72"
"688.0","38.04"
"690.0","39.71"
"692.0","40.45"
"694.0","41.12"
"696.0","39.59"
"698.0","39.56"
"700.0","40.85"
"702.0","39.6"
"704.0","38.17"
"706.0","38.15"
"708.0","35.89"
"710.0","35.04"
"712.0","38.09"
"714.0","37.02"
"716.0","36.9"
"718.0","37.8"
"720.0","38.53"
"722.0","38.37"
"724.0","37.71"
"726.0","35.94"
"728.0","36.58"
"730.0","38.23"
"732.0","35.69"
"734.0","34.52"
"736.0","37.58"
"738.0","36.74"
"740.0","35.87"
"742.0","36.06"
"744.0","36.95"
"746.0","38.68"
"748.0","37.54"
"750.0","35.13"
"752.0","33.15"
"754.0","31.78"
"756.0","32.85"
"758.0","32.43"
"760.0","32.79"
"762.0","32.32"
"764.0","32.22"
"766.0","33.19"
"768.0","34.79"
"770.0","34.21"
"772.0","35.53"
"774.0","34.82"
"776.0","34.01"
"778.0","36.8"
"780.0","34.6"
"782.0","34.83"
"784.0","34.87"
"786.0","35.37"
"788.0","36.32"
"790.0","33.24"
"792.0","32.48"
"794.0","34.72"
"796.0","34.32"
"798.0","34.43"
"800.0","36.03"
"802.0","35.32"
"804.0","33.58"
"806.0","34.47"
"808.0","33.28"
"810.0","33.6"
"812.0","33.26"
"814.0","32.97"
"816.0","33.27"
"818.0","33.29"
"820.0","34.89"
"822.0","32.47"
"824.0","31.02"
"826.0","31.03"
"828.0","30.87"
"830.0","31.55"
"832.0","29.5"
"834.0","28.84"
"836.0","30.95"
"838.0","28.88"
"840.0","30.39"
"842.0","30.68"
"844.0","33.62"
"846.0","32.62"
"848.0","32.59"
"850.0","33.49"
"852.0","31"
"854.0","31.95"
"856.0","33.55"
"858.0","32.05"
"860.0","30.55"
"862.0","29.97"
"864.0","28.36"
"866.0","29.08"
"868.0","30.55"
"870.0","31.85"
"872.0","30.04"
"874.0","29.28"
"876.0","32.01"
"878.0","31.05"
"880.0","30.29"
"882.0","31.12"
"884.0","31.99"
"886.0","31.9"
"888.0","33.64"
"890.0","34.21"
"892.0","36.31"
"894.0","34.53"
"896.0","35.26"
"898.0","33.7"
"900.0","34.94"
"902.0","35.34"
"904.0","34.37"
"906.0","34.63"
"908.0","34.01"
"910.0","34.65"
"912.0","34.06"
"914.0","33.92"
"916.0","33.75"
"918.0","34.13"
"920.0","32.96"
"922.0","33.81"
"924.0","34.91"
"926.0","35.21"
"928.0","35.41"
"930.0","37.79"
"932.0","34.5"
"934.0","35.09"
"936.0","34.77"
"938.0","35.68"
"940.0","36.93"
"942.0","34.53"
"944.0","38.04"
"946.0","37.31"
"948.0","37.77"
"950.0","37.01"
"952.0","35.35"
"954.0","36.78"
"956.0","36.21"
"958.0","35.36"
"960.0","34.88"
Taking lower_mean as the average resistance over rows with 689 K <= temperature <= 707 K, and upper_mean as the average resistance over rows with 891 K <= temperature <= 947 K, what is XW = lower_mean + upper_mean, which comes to 74.7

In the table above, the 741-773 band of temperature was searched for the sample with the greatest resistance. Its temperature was 746.0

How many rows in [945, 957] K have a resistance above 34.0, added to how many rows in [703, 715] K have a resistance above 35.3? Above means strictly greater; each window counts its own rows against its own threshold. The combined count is 11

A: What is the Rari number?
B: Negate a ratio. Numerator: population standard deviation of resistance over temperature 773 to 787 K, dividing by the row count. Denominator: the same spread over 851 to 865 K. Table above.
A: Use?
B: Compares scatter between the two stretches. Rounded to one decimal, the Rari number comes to -0.5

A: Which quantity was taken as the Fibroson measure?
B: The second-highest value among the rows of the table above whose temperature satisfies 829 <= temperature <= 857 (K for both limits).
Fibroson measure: 33.55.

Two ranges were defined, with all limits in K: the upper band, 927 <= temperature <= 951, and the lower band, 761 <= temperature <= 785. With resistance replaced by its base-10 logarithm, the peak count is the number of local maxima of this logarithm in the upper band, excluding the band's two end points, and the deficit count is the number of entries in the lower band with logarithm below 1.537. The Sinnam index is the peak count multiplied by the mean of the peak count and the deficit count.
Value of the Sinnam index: 25.0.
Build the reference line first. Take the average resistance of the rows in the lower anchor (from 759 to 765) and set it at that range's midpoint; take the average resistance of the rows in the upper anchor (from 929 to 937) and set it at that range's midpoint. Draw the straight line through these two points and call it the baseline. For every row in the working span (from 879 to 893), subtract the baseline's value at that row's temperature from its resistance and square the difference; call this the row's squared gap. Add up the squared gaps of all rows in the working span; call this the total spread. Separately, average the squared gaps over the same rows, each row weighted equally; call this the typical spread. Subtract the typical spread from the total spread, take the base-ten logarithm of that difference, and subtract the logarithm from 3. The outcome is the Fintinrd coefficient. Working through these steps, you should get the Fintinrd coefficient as 1.4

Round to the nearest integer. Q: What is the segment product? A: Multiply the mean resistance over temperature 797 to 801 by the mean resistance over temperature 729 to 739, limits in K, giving 1288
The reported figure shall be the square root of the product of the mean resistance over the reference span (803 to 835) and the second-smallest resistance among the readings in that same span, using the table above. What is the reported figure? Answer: 30.9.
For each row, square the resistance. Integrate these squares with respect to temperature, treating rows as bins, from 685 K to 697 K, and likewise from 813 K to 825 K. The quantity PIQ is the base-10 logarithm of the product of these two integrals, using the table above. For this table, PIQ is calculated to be 8.39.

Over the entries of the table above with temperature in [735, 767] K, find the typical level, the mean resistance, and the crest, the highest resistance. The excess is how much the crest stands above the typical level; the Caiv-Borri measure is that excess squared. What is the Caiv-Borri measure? 15.8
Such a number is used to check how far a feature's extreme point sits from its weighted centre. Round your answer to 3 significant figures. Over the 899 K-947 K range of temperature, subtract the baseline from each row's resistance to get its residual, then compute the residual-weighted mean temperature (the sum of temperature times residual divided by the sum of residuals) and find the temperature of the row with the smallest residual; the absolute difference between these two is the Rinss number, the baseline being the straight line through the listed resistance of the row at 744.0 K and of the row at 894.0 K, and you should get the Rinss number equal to 16.5 K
